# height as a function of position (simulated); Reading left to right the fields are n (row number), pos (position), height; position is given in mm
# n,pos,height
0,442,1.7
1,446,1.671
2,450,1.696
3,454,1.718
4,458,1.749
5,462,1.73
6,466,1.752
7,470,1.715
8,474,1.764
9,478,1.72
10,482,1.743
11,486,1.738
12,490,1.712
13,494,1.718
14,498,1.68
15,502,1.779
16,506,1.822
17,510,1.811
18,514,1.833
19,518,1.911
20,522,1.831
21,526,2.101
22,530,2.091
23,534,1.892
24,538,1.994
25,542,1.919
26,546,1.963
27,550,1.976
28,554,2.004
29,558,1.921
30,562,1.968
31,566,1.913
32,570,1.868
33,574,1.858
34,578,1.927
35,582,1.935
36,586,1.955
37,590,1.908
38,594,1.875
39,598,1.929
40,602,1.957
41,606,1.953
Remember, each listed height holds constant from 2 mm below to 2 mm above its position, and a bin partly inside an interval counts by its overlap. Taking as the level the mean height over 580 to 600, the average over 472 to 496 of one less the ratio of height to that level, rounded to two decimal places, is 0.10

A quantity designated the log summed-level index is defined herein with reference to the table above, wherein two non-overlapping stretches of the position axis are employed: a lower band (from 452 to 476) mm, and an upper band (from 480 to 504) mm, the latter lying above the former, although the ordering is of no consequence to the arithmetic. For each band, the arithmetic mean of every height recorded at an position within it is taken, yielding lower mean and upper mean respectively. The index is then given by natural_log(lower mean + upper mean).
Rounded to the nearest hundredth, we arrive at 1.24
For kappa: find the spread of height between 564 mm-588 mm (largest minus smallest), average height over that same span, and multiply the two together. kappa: 0.19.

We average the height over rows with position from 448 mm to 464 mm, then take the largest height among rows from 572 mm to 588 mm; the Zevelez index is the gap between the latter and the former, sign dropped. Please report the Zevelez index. 0.23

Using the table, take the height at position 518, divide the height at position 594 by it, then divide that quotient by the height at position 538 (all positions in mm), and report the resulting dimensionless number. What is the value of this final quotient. 0.49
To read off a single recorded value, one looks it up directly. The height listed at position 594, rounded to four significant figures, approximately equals 1.875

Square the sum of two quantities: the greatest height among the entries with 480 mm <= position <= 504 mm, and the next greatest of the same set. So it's 12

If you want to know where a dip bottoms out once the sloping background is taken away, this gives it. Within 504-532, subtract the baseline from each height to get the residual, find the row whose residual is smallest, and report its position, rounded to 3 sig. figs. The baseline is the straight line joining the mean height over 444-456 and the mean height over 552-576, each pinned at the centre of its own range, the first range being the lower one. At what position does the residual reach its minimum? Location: 522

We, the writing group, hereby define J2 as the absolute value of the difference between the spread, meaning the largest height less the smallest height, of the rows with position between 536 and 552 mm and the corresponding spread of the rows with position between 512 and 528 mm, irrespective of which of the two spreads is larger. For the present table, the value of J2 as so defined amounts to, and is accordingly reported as 0.195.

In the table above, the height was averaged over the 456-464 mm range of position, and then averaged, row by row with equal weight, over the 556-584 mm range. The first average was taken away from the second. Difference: 0.17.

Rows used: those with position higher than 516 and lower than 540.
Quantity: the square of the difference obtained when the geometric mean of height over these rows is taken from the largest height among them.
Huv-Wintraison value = 0.0178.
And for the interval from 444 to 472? 0.0011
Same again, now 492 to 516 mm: 0.0036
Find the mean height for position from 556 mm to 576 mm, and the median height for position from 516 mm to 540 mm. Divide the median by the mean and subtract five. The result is -3.98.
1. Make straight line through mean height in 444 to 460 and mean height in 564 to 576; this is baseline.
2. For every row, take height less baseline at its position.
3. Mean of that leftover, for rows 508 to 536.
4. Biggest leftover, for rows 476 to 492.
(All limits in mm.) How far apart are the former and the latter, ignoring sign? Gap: 0.123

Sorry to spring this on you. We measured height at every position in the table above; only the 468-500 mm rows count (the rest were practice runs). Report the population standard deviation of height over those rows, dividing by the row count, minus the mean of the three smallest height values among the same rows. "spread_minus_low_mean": -1.68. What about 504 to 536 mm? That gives -1.71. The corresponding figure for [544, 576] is -1.83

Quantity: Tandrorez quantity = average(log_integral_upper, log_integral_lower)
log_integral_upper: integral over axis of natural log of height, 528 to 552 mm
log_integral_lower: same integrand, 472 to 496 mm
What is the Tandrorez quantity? 14.7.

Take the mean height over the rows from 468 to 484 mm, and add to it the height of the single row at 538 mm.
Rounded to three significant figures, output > 3.73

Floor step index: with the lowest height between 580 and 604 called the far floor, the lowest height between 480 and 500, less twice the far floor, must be -2.07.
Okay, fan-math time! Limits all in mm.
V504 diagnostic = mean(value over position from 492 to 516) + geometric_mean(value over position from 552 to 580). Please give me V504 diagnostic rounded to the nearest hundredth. 3.70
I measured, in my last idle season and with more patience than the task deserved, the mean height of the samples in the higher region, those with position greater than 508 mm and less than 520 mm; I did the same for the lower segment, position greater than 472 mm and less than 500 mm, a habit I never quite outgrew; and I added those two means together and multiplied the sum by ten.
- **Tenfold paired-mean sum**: 35.8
